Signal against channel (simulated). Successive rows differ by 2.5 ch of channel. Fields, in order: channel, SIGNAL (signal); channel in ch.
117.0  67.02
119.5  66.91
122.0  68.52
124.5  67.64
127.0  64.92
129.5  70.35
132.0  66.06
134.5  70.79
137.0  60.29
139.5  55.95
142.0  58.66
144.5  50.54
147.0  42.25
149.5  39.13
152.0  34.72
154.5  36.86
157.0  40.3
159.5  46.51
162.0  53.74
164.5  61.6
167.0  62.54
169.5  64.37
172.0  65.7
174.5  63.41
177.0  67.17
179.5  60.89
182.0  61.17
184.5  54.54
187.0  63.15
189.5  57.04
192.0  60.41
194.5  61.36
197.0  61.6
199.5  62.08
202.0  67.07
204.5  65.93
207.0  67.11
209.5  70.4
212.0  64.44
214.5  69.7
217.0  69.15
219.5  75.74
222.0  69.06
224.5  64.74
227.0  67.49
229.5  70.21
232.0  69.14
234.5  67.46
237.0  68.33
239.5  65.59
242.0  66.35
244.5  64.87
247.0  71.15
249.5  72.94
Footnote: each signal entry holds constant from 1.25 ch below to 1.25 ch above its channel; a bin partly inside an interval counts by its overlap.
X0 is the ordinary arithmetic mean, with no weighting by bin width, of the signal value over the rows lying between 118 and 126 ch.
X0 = 68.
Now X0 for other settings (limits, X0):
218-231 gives 69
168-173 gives 65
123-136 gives 68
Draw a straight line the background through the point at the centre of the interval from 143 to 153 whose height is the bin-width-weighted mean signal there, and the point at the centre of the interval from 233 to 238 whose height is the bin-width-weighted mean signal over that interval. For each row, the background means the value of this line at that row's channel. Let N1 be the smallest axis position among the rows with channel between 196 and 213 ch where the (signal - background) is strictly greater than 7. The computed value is 202.0 ch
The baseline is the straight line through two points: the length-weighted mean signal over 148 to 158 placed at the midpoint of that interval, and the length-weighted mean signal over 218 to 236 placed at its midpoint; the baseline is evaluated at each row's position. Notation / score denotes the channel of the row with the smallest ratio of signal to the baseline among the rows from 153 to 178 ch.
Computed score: 154.5 ch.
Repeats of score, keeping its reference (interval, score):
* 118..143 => 139.5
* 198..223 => 212.0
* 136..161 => 152.0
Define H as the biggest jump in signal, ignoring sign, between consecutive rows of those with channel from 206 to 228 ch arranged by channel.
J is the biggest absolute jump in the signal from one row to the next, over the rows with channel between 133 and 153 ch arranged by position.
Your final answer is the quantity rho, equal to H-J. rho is -3.8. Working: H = 6.7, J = 10.5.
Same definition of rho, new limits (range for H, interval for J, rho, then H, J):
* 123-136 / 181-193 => -3.2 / 5.4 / 8.6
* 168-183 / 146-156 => 1.9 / 6.3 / 4.4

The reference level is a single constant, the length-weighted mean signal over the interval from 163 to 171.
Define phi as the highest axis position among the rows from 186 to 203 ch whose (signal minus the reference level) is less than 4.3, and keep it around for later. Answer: 199.5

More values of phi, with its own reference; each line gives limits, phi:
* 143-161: 159.5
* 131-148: 147.0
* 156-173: 172.0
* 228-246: 244.5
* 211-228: 224.5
